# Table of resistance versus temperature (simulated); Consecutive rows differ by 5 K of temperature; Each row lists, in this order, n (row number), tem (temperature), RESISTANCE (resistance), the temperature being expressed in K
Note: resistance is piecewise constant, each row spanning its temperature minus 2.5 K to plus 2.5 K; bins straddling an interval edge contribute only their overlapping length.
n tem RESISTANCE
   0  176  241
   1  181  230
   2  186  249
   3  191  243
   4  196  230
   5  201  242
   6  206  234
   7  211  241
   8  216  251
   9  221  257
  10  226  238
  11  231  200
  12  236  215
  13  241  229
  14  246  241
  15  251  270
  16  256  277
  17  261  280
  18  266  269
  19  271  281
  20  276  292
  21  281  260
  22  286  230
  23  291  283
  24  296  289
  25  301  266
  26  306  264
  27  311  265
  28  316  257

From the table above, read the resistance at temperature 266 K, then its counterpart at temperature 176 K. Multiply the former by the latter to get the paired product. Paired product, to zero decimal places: 64829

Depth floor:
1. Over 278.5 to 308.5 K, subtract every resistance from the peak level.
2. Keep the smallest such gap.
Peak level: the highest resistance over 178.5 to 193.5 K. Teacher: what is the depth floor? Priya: -40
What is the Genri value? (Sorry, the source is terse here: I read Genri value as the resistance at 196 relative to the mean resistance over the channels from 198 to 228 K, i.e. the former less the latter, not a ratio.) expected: -14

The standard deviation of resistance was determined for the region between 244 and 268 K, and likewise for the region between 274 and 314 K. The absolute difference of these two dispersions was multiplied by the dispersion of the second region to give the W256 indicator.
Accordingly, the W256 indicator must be 89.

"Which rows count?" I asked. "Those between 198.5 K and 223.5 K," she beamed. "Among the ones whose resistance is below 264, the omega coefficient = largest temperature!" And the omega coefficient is 221 K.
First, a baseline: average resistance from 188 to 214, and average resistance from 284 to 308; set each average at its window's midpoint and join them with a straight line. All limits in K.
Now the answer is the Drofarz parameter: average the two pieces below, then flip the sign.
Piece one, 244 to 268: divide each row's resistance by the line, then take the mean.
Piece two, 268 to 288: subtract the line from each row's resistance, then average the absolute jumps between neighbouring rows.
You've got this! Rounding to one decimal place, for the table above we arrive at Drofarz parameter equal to -12.9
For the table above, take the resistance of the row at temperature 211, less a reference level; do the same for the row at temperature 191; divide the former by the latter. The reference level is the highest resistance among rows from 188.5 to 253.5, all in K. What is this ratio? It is 1.1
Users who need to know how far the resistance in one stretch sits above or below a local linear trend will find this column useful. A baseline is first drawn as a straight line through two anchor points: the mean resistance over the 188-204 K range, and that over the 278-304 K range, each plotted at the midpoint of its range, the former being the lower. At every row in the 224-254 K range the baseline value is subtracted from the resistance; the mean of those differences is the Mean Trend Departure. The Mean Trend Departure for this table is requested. -18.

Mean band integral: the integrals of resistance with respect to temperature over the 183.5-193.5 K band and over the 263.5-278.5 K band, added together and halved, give 3335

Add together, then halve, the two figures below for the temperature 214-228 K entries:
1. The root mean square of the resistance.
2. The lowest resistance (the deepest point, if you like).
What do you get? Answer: 243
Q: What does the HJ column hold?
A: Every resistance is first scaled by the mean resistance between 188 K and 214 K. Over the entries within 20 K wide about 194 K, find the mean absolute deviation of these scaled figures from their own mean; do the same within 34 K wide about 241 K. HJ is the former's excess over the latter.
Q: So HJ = -0.06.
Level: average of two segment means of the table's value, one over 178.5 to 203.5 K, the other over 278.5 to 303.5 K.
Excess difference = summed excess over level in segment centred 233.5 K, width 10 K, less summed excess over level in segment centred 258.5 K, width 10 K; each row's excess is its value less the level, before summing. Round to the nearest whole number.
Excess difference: -142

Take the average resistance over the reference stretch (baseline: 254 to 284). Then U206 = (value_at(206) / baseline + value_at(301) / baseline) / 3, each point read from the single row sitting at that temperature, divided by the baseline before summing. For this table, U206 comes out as 0.60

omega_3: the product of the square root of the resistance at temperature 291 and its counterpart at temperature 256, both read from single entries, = 280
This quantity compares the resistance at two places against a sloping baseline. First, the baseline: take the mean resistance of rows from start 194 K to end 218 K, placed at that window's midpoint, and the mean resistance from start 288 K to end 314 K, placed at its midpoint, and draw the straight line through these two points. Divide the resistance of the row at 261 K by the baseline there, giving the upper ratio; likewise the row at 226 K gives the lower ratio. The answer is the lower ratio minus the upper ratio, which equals -0.12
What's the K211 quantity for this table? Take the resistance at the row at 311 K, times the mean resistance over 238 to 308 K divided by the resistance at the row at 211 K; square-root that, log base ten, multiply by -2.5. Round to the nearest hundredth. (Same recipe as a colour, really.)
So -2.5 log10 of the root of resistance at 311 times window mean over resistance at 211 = -3.08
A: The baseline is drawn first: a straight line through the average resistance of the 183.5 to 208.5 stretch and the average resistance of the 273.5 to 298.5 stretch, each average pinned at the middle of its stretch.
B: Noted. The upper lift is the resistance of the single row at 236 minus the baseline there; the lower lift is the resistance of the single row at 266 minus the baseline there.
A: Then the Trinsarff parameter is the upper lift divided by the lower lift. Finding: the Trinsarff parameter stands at -7.5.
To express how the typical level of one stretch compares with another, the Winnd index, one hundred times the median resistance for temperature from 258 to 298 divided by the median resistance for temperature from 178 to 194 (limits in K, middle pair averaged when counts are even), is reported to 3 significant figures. 115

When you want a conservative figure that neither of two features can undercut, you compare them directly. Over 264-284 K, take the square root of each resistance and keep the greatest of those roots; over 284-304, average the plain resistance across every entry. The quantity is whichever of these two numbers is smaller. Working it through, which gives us 17.1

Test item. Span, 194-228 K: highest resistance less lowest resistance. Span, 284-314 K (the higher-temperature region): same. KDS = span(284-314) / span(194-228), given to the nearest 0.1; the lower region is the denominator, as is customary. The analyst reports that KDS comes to 2.2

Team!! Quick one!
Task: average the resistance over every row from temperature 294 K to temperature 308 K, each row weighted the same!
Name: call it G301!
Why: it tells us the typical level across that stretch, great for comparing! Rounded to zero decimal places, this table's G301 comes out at 273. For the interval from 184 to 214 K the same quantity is 240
